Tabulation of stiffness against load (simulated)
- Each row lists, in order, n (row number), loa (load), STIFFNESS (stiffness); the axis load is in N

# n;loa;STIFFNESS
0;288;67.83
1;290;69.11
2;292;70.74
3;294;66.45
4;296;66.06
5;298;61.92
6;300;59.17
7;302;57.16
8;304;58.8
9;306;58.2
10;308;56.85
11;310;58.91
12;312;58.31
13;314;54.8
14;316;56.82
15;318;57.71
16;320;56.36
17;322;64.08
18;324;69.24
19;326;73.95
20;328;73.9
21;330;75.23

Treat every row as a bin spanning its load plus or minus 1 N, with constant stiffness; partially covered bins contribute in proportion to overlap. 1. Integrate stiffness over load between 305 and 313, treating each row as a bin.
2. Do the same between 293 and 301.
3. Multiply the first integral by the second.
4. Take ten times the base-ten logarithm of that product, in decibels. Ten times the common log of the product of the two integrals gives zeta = 53.7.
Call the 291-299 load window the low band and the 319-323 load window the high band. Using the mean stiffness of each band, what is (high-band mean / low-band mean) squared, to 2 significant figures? 0.83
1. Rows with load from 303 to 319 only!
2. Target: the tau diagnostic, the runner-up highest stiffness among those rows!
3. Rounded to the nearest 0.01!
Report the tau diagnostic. 58.80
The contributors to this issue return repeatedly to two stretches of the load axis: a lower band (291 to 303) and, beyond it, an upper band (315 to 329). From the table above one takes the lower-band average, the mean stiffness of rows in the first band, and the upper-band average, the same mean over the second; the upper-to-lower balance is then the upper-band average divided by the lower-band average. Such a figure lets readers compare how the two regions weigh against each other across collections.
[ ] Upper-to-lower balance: 1.02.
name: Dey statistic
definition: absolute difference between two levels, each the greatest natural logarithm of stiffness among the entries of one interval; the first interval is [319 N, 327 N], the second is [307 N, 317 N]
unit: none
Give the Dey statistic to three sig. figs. 0.227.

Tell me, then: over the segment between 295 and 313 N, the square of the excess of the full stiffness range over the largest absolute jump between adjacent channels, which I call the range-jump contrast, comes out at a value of 26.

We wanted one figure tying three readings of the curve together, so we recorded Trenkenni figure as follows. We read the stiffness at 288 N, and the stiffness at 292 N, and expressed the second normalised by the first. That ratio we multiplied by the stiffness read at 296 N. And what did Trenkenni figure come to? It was 69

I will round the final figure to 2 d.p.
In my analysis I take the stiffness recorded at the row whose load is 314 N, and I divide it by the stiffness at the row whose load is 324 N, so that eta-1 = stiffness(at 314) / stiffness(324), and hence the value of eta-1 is 0.79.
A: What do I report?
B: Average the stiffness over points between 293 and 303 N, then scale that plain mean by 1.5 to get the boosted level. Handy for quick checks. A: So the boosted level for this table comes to 93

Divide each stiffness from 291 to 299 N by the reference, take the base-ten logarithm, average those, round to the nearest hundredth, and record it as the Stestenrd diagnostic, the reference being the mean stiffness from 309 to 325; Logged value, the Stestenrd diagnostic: 0.05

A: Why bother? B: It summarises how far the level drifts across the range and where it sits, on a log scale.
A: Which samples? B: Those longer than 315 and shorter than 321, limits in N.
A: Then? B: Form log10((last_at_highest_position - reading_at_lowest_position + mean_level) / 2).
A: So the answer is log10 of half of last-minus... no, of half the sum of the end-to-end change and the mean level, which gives 1.45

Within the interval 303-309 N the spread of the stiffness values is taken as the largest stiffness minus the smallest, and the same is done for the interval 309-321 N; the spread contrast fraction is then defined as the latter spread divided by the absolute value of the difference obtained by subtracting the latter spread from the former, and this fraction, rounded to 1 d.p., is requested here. 1.9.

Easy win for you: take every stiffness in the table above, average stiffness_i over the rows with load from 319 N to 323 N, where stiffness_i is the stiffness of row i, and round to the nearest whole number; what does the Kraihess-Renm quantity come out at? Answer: 60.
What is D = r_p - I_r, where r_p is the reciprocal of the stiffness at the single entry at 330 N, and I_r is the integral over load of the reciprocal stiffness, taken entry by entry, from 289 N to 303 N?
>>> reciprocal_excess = -0.205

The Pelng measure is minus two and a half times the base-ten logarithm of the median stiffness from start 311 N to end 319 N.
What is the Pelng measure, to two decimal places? -4.39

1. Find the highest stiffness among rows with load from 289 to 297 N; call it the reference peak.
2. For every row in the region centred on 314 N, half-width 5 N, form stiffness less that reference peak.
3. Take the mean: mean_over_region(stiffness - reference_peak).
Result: -13.4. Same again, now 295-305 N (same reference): -10.1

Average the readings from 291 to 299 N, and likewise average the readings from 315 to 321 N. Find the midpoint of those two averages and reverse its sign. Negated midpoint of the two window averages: -62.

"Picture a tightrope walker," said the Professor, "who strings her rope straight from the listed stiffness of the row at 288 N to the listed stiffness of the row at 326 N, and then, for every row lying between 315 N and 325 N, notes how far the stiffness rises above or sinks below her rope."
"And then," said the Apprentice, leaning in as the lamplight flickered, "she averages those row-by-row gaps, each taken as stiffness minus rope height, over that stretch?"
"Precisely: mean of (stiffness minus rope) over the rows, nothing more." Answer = -12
